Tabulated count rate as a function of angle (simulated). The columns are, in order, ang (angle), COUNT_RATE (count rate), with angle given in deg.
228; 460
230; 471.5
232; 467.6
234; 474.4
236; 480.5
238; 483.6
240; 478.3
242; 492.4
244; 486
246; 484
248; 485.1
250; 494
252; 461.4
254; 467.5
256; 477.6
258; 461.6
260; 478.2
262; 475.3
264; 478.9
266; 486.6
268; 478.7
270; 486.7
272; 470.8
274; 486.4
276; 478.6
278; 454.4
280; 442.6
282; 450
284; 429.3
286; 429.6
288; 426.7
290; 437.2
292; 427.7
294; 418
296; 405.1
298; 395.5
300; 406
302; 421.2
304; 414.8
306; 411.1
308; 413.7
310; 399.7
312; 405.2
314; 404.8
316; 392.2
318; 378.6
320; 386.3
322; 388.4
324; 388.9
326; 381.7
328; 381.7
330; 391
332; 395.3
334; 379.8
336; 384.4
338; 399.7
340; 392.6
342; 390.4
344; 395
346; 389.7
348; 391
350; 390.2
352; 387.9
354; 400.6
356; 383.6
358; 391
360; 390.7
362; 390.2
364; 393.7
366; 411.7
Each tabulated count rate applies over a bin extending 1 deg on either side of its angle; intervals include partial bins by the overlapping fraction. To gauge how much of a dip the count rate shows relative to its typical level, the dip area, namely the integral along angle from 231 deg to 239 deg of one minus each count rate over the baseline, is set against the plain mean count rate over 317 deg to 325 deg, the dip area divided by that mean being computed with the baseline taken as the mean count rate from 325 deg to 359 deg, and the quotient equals -0.0046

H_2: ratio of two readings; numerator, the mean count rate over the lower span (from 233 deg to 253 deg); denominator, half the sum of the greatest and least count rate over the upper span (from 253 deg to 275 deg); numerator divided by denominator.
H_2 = 1.02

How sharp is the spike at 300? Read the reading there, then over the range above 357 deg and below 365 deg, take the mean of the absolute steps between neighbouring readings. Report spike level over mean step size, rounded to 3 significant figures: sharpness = 283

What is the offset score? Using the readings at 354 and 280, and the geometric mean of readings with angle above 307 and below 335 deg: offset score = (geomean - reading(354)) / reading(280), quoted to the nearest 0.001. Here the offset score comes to -0.020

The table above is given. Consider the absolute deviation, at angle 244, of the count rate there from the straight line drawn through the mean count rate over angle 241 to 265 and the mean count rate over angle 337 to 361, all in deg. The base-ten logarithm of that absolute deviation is -0.21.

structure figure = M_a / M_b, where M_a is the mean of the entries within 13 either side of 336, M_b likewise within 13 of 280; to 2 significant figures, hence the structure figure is 0.86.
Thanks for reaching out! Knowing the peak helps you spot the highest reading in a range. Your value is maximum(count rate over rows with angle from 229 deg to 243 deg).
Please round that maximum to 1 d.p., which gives 492.4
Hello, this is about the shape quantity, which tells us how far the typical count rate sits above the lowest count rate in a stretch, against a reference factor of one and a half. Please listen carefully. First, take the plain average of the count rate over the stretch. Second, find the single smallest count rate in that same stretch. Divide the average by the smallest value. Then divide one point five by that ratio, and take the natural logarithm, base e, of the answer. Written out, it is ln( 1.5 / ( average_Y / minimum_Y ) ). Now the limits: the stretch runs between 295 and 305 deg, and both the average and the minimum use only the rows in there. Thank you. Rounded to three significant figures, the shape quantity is 0.373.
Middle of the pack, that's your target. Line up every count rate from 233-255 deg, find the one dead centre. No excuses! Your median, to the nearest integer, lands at 484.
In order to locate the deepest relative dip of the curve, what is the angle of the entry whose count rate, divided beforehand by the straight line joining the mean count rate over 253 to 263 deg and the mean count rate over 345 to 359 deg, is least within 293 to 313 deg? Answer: 298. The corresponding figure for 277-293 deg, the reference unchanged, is 284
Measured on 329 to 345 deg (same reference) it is 334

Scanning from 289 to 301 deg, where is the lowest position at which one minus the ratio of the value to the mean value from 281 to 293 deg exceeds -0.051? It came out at 290 deg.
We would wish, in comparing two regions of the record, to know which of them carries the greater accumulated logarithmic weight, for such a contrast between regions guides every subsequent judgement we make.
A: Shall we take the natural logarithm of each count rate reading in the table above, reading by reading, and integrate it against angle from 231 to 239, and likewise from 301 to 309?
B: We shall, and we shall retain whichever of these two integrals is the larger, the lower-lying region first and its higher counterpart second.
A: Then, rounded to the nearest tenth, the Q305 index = 49.3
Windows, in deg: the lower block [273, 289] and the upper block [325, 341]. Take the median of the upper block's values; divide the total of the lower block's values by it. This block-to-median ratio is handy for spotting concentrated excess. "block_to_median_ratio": 9.3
